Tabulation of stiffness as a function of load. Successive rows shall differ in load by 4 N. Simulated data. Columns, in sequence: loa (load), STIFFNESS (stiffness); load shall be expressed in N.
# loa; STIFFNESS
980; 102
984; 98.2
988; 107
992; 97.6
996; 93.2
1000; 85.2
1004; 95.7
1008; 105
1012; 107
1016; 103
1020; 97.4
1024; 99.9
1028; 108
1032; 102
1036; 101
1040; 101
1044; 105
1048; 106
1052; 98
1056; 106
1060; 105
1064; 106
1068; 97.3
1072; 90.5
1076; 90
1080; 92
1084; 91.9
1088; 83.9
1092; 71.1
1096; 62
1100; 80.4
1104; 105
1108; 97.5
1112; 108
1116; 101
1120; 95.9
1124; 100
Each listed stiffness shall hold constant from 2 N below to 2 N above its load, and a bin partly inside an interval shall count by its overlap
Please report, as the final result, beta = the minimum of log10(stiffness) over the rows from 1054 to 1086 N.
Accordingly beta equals 1.95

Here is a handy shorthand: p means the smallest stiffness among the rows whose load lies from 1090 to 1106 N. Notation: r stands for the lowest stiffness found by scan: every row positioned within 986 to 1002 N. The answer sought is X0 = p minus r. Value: -23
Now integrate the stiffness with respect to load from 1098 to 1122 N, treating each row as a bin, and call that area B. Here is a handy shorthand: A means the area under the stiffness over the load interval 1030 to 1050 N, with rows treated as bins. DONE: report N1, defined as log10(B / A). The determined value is 0.06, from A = 2060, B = 2351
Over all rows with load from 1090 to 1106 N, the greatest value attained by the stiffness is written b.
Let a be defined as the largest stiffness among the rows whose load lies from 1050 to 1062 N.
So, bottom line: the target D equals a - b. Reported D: 1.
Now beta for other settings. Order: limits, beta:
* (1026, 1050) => 2.00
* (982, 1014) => 1.93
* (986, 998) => 1.97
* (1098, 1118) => 1.91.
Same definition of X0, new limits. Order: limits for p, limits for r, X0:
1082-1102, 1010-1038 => -35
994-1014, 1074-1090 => 1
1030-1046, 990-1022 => 16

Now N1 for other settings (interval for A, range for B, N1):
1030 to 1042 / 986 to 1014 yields 0.36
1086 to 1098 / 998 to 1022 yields 0.44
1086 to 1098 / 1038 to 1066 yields 0.53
